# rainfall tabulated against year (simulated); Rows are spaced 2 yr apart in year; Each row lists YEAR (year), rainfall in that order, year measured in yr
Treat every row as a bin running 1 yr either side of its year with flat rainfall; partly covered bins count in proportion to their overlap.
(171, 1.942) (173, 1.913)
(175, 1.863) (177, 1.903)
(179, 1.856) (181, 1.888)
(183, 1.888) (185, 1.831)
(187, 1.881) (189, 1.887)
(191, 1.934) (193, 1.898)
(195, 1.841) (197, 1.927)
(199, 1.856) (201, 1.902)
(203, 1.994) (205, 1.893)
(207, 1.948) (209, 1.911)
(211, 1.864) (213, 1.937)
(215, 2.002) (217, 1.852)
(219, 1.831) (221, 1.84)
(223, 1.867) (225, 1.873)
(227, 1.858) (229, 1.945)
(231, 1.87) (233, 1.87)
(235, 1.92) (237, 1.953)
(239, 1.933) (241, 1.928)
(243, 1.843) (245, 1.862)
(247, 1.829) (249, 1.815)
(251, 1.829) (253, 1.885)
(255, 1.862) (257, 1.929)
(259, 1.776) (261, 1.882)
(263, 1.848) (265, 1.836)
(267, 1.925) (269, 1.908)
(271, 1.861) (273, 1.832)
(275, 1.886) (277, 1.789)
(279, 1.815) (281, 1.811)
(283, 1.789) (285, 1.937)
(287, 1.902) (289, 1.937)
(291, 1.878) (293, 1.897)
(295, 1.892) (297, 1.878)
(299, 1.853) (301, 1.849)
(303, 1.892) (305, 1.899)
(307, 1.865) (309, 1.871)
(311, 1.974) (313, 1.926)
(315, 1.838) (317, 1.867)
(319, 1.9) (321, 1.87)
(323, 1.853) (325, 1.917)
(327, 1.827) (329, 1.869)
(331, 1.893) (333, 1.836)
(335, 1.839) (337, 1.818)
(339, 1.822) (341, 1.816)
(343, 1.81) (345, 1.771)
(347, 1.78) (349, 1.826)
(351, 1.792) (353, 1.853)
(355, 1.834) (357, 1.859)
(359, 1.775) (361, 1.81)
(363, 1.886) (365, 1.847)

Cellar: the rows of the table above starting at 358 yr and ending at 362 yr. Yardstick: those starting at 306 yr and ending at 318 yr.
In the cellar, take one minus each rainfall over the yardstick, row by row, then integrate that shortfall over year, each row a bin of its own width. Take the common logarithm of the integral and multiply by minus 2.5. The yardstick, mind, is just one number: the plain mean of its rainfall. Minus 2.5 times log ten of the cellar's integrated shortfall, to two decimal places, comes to 1.71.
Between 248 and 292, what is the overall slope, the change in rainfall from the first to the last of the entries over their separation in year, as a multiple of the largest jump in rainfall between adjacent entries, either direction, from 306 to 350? 0.015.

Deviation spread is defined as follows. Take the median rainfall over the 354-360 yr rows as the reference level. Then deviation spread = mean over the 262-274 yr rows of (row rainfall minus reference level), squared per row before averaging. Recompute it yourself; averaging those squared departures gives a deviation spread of 0.0024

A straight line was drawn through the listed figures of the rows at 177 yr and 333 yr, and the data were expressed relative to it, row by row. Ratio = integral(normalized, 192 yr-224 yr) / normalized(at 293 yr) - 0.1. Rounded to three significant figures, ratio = 31.3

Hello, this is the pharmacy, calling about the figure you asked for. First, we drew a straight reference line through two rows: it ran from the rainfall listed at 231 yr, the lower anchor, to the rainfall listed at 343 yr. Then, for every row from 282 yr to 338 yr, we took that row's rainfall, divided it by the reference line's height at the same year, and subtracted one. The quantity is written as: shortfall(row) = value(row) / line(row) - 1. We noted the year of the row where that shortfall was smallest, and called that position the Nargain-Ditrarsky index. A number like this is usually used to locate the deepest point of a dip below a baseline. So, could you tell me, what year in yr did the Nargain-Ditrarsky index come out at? 283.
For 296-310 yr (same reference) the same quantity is 301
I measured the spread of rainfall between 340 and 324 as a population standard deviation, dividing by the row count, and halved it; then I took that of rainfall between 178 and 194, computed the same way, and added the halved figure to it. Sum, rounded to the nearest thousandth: 0.045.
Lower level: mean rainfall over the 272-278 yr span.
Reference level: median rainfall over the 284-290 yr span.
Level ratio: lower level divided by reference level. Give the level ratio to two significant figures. 0.95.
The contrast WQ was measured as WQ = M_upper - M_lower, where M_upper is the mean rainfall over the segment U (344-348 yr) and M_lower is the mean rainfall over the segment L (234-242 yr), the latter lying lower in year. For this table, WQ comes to -0.16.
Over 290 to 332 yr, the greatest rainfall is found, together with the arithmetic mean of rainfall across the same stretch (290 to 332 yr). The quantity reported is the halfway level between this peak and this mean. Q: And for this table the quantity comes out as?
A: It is 1.928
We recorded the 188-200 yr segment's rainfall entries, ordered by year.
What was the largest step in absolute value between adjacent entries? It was 0.086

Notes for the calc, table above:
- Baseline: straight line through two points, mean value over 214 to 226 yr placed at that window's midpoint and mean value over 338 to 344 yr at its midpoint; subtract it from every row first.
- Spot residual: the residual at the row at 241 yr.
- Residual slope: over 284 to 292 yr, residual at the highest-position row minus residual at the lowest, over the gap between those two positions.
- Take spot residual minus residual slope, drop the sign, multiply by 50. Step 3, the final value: 3.5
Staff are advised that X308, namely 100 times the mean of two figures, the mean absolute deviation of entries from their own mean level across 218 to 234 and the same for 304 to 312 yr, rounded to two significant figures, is 2.8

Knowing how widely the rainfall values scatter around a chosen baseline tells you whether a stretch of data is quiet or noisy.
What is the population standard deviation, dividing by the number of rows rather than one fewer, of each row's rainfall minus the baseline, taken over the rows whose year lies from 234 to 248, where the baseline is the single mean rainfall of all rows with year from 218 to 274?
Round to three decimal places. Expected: 0.046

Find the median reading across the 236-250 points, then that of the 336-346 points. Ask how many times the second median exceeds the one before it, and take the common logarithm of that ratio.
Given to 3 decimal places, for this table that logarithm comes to -0.011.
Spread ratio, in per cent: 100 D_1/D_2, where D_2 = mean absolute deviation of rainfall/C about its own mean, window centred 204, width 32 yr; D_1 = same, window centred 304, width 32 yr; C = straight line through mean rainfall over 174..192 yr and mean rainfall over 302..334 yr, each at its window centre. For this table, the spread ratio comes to 65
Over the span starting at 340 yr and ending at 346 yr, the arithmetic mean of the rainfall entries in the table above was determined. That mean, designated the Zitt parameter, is 1.799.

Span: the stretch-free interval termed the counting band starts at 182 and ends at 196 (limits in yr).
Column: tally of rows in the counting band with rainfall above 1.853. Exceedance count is 5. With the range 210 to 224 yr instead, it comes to 4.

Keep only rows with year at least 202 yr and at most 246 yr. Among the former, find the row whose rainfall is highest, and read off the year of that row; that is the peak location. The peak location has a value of 215 yr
